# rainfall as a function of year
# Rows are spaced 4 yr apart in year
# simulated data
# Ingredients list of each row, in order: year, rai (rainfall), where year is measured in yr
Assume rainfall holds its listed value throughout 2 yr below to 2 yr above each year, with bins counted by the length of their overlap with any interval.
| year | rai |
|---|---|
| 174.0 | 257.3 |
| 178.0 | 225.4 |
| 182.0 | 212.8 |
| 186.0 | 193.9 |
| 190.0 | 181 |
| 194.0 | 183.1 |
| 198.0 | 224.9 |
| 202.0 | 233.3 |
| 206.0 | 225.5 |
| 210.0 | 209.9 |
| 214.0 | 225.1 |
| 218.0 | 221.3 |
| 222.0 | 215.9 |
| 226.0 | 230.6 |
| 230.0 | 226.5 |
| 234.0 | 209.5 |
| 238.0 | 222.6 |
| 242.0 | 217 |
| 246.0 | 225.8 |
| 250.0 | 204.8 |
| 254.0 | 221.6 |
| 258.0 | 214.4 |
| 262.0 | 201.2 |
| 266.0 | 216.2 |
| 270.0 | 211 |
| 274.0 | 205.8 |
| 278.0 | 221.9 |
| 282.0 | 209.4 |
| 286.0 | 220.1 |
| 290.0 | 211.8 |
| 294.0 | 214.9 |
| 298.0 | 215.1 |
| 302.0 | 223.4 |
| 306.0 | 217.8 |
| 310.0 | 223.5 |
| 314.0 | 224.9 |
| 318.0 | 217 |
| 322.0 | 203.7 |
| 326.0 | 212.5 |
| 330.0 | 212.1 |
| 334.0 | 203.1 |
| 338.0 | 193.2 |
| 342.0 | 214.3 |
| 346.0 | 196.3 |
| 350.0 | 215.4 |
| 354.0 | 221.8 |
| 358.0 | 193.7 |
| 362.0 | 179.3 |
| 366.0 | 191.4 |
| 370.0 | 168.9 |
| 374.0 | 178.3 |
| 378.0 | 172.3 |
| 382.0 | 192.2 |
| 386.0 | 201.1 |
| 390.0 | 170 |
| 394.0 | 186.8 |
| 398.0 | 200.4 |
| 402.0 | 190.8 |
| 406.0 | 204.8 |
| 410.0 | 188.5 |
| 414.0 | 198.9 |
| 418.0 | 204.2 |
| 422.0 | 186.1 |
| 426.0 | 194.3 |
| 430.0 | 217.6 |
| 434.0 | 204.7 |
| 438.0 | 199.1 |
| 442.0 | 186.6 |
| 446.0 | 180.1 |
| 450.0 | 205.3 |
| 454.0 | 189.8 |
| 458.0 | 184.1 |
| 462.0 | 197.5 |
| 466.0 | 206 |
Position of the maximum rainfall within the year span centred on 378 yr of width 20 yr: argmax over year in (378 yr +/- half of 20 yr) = 386.0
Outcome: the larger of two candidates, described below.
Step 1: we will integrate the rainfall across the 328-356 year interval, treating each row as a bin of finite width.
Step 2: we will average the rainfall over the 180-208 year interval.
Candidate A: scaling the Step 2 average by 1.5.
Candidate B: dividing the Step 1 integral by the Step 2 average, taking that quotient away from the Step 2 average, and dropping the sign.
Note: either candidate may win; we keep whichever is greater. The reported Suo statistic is 312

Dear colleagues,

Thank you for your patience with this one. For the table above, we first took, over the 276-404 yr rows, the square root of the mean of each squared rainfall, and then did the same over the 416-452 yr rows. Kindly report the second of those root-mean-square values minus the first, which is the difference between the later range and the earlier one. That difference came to -5.9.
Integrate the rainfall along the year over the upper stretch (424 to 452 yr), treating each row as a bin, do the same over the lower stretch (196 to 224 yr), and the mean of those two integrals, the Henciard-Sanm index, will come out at 5887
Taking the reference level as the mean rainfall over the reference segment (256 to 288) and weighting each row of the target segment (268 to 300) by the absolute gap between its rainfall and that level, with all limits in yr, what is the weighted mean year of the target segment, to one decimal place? 281.9 yr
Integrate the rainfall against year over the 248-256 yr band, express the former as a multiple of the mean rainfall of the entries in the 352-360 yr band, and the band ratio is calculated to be 8.2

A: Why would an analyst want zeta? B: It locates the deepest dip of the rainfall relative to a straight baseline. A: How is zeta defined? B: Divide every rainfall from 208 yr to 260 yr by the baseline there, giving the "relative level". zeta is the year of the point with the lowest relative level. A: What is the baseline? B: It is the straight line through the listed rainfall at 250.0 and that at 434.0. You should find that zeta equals 250.0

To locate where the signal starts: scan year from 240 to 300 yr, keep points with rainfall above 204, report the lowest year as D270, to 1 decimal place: 242.0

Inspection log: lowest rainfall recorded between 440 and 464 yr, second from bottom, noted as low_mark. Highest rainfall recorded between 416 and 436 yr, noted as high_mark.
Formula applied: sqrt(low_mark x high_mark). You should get 200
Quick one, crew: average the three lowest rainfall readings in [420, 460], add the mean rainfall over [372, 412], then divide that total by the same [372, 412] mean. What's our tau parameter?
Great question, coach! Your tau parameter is 1.97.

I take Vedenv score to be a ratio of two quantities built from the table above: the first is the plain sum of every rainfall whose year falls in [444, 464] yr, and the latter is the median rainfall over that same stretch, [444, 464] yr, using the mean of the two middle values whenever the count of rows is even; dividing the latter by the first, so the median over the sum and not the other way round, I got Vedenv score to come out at 0.20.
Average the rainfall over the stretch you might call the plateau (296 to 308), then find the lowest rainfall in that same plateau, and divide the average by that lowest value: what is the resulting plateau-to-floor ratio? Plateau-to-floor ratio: 1.017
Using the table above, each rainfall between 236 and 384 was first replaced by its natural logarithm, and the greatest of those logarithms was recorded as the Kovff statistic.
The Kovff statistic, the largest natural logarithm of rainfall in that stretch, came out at 5.42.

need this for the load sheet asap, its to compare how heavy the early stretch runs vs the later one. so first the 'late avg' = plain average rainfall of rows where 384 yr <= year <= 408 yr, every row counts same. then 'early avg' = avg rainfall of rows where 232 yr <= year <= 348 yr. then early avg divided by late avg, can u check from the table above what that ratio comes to 1.11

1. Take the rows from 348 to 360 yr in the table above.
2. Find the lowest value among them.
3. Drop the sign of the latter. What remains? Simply 194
